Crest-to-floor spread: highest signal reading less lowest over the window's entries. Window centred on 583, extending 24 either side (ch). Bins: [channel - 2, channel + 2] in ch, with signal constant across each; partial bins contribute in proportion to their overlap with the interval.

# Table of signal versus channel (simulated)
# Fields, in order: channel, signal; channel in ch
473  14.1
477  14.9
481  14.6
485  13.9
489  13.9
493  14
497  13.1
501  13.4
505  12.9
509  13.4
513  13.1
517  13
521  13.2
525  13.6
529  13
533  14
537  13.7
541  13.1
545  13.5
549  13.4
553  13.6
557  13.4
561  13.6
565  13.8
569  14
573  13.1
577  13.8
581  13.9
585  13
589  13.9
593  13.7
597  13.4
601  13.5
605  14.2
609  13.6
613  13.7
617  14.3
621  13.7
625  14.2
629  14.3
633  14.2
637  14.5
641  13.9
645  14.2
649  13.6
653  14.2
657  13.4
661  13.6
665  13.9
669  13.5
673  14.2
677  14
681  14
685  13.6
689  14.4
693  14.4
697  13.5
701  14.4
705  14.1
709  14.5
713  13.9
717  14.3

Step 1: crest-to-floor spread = 1.2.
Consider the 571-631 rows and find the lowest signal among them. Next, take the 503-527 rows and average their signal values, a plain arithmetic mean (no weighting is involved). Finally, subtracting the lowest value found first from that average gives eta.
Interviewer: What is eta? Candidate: 0.20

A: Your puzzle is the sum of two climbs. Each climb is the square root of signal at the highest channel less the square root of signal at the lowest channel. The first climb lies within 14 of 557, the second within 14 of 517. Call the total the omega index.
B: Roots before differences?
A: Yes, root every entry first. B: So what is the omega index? 0.08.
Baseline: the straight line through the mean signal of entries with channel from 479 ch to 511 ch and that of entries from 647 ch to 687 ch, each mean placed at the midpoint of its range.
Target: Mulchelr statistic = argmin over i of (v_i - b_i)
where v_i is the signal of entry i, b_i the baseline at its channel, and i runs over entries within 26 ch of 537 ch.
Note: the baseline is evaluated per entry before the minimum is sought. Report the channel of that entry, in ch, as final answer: 529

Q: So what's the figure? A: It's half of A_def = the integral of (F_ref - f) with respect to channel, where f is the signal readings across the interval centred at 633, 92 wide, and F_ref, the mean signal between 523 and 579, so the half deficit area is -16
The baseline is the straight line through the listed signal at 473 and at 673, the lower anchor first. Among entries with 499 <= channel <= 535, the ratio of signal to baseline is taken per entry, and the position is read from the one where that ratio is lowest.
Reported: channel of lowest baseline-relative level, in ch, 505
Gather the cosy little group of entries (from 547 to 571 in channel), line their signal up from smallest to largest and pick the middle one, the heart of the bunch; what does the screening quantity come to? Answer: 13.60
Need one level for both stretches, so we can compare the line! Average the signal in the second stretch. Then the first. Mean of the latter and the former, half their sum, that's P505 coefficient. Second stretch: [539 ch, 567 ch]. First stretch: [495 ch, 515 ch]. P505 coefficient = 13.3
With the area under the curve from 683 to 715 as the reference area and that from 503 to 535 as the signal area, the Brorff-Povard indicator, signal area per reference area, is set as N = 0.94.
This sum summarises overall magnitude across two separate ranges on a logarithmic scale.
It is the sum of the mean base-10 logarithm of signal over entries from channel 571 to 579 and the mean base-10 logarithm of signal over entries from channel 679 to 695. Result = 2.28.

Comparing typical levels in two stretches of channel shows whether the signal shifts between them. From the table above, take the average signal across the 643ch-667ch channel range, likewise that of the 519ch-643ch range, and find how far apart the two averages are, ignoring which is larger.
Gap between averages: 0.11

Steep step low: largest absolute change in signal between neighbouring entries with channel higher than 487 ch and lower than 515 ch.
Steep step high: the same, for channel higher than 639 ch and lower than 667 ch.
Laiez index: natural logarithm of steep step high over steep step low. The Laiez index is -0.12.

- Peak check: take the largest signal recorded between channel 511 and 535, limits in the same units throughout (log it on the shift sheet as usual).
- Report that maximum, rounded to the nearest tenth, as 14.0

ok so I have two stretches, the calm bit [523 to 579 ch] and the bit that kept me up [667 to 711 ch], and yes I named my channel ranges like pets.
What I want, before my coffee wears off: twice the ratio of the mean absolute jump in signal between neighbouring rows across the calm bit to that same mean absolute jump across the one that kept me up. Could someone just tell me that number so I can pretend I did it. 1.87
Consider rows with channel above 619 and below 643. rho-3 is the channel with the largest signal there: 637 ch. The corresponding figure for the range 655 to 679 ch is 673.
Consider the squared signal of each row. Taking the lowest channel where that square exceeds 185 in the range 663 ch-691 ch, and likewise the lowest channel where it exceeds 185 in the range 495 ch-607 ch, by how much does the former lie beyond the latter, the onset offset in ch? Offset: 132 ch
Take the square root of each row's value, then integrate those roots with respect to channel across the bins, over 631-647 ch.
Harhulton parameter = 60.3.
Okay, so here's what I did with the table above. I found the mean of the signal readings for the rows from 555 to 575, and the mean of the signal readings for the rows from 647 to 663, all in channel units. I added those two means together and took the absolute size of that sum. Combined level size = 27.3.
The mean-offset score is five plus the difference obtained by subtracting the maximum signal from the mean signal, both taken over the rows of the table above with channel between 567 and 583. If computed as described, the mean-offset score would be 4.70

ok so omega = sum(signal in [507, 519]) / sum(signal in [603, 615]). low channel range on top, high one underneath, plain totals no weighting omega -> 1.0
